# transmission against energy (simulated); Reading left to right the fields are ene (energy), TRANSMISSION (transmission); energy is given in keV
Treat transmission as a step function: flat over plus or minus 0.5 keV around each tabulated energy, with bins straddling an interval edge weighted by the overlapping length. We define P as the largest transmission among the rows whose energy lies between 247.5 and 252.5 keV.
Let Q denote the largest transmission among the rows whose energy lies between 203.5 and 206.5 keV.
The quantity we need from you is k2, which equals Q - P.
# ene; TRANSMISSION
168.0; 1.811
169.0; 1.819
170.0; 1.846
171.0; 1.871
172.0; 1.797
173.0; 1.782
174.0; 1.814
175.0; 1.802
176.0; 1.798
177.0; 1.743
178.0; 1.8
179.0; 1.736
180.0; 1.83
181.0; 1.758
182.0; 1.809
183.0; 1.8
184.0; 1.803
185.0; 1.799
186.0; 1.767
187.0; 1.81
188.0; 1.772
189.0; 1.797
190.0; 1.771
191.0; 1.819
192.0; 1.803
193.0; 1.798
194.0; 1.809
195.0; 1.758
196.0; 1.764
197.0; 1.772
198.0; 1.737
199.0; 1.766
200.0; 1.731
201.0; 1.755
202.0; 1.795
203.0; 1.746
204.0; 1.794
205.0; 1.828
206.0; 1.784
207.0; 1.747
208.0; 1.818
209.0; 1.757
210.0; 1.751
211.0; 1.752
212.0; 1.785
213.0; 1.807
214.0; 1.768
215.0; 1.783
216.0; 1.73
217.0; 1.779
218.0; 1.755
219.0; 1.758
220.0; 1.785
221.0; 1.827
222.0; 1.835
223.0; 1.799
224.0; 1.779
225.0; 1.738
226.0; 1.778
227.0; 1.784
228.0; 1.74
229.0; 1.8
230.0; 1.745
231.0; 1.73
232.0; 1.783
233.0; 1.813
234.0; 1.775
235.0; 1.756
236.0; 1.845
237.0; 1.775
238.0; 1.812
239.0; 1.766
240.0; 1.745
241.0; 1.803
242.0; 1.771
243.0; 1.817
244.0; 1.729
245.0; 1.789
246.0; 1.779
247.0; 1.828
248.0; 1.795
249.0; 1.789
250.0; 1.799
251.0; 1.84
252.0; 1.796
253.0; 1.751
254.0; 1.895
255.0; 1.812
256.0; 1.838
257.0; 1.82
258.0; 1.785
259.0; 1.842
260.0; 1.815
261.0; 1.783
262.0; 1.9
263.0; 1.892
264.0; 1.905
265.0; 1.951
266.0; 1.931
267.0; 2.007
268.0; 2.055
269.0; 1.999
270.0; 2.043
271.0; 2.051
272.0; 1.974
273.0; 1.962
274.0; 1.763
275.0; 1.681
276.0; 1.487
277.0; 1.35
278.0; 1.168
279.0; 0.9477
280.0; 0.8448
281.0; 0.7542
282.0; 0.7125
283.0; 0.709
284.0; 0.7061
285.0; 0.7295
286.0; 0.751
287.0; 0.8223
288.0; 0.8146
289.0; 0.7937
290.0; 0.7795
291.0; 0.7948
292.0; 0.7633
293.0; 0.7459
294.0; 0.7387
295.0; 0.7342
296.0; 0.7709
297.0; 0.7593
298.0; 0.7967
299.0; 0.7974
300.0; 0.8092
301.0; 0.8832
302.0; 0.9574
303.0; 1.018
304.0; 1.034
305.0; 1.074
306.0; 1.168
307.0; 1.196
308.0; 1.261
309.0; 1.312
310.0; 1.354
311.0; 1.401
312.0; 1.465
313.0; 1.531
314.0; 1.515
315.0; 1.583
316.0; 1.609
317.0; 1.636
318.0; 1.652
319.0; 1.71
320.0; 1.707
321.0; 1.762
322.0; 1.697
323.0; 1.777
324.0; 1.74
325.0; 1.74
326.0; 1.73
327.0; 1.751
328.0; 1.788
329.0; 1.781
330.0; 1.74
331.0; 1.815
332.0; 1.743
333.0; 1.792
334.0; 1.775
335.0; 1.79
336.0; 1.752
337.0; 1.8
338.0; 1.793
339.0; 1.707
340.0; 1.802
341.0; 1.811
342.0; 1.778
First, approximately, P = 1.84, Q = 1.828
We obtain -0.01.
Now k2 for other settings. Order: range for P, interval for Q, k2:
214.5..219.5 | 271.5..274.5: 0.19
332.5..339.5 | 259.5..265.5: 0.15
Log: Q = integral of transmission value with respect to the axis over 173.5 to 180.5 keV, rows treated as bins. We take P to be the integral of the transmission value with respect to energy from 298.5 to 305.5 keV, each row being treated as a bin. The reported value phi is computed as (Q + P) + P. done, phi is 26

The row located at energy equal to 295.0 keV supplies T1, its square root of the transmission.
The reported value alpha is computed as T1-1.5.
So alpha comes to -0.643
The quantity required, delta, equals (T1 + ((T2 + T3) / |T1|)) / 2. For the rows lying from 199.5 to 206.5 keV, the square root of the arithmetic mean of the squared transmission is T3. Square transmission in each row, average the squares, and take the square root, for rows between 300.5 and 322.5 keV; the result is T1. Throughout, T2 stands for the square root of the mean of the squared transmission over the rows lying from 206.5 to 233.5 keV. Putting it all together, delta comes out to 1.96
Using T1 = 1.41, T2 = 1.78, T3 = 1.78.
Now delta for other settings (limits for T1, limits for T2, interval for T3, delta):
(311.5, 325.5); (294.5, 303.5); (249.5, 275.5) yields 1.65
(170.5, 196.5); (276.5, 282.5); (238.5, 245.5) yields 1.67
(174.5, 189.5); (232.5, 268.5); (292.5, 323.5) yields 1.77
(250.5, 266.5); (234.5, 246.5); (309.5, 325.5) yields 1.85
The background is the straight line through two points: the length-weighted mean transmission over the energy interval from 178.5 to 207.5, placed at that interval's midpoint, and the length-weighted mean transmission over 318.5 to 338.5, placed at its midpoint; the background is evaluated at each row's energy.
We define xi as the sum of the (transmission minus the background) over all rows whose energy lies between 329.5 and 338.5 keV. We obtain 0.18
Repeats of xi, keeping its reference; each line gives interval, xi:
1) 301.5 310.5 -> -5.49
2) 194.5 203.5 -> -0.20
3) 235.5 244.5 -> 0.10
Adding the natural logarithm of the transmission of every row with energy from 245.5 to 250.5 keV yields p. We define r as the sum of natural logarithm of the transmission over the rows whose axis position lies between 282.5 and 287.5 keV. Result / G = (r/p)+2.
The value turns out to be 1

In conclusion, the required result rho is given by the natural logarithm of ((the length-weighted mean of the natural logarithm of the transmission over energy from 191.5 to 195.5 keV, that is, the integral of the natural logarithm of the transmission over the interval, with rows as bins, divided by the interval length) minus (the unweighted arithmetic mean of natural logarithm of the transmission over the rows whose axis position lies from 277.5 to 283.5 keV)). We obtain -0.3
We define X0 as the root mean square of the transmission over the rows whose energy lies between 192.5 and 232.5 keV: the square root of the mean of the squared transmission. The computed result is 1.77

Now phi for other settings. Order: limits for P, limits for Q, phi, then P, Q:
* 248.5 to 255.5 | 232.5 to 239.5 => 38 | 12.7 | 12.5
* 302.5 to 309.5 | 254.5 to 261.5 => 29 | 8.1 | 12.7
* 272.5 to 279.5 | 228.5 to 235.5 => 33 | 10.4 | 12.4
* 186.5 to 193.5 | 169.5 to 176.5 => 38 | 12.6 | 12.7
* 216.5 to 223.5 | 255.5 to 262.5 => 38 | 12.5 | 12.8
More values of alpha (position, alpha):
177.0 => -0.180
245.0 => -0.162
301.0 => -0.560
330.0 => -0.181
